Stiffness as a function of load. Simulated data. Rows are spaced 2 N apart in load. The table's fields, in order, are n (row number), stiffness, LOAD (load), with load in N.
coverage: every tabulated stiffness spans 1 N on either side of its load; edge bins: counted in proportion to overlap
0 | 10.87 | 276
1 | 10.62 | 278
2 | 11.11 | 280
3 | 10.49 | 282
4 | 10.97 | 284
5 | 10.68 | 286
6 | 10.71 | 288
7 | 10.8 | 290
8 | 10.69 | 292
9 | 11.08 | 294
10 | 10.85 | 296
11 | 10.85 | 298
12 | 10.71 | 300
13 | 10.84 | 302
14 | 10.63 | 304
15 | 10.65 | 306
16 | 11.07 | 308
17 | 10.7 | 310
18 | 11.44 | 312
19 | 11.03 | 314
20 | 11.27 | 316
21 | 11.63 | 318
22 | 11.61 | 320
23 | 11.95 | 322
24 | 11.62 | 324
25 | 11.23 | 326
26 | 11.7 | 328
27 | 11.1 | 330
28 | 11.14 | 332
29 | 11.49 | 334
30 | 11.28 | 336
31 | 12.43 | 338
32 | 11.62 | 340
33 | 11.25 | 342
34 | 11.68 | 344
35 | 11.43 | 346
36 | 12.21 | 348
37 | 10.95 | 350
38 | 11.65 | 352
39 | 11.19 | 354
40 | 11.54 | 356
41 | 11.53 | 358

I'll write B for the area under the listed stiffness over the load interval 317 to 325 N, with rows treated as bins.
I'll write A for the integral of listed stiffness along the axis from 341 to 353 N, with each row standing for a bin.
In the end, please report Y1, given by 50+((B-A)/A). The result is 49.7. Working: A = 138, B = 94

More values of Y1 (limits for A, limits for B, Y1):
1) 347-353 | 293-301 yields 50.2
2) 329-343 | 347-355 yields 49.6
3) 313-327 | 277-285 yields 49.5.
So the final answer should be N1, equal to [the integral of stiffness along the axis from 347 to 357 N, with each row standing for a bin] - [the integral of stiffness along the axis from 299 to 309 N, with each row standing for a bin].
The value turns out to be 7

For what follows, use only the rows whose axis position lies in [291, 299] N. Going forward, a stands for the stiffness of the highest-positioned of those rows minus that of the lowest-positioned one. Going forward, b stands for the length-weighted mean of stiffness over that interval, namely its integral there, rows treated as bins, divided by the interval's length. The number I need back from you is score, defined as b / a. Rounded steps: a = 0.16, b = 10.9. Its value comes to 68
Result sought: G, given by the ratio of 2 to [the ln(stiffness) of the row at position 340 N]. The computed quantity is 0.815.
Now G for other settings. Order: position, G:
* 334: 0.819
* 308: 0.832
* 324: 0.815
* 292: 0.844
